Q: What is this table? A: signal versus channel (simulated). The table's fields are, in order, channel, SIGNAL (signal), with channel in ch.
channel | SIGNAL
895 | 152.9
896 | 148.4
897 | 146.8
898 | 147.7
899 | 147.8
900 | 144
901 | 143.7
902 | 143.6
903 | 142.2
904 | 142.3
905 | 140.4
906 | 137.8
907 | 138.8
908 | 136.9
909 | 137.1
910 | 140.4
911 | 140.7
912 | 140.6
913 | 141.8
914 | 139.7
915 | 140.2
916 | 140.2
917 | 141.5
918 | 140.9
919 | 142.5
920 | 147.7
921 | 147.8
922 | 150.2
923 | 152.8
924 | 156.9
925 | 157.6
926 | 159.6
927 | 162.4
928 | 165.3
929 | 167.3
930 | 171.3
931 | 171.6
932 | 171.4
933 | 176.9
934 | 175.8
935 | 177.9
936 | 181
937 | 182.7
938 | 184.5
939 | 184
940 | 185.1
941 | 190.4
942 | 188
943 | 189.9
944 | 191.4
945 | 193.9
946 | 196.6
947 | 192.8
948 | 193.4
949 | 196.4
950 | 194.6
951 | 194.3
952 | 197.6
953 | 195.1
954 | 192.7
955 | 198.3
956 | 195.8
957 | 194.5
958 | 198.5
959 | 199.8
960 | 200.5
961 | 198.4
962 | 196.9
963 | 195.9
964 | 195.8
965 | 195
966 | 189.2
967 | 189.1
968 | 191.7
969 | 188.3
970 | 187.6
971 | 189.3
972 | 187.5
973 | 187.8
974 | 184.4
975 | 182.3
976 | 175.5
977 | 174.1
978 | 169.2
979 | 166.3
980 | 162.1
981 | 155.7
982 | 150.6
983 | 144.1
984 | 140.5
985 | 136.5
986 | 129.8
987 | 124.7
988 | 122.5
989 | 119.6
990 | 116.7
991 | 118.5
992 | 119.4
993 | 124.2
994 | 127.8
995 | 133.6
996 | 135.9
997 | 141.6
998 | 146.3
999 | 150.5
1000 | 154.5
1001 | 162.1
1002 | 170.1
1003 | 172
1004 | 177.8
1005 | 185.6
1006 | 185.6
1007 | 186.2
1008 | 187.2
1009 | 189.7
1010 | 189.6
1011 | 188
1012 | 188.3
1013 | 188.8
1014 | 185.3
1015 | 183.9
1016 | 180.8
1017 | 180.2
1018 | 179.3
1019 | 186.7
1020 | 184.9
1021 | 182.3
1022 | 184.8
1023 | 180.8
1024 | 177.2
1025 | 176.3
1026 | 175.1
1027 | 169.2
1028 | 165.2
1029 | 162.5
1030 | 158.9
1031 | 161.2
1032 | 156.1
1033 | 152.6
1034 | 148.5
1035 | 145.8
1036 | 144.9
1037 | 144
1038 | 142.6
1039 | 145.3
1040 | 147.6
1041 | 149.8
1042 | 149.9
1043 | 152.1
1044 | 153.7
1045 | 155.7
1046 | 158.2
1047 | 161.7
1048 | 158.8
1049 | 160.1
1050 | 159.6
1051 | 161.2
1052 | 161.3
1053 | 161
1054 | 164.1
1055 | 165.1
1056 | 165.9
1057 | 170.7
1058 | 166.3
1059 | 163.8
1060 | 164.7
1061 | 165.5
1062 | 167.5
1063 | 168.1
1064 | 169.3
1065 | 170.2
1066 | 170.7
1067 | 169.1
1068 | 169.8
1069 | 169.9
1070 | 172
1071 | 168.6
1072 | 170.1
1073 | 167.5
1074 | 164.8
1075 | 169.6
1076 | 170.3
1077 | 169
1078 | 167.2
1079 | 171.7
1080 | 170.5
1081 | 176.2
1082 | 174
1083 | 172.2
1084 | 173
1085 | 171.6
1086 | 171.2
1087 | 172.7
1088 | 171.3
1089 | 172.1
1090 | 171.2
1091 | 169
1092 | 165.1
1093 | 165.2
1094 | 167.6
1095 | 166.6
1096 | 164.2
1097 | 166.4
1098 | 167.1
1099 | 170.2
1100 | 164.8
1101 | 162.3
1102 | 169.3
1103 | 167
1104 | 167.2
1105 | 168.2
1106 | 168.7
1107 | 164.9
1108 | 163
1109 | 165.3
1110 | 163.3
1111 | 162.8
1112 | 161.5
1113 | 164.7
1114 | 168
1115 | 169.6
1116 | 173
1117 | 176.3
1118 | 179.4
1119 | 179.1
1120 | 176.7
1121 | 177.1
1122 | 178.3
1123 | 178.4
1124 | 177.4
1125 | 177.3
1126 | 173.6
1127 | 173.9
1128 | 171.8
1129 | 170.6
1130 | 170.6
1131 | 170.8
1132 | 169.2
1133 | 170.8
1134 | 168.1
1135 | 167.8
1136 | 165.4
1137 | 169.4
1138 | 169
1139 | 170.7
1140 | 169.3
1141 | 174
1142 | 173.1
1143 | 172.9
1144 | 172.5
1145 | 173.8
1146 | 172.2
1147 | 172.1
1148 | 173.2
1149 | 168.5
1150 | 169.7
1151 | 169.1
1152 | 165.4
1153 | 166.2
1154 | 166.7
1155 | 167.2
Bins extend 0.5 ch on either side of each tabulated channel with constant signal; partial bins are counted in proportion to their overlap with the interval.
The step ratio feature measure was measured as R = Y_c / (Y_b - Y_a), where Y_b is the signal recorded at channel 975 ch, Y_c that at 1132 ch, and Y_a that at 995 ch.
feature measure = 3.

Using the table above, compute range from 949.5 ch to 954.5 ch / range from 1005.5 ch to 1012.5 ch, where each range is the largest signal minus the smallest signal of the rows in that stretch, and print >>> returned 1.2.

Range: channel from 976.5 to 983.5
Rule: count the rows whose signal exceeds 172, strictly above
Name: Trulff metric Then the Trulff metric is 1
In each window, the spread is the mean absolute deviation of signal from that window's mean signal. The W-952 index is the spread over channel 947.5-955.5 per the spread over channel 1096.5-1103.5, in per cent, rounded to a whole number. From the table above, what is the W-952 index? 84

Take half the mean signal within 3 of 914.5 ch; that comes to 70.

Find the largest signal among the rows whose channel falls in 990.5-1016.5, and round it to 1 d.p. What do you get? 189.7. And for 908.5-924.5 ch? 156.9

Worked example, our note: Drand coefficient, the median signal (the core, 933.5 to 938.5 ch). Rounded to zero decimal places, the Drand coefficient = 181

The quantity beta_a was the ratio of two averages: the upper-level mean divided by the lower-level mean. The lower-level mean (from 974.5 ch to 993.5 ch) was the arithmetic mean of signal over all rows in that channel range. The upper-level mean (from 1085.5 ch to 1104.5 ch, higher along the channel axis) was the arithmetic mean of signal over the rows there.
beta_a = 1.17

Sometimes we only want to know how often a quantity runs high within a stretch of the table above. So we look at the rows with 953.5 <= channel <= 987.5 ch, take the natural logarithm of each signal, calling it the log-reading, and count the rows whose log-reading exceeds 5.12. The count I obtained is 25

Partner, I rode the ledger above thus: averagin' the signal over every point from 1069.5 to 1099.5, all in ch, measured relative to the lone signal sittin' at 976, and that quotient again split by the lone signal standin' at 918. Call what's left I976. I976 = 0.0069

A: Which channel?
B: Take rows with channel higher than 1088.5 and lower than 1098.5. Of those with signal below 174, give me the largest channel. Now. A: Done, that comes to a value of 1098 ch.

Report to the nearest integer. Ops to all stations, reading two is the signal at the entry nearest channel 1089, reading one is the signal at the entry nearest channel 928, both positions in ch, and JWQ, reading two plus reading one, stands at 337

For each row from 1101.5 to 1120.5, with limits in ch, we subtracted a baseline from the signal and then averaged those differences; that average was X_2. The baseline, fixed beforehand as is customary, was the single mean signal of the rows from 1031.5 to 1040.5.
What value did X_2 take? 21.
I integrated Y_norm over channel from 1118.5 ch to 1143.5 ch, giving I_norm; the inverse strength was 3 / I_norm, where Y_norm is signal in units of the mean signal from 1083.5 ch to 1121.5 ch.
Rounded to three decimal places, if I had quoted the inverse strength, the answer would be 0.117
